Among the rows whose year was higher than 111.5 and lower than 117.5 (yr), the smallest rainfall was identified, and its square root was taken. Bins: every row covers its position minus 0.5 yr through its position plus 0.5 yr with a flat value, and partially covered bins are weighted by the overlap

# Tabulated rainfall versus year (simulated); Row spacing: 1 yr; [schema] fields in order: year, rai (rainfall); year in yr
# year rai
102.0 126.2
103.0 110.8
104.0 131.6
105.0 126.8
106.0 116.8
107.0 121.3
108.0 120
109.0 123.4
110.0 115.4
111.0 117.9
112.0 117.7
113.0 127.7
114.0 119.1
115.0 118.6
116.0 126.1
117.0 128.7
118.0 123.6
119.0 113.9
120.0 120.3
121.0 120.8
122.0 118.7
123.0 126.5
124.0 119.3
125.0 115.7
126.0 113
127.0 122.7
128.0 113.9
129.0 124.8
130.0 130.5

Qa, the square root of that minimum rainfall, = 10.85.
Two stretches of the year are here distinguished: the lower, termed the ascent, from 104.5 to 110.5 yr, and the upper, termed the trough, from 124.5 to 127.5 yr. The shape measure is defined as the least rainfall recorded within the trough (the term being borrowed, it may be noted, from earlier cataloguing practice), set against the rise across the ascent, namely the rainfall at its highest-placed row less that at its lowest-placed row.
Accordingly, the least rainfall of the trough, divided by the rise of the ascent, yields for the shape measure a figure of -10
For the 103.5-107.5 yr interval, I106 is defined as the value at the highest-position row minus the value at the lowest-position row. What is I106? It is -10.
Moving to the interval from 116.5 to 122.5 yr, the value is -10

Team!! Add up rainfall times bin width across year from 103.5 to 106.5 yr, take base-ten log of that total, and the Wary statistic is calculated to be 2.57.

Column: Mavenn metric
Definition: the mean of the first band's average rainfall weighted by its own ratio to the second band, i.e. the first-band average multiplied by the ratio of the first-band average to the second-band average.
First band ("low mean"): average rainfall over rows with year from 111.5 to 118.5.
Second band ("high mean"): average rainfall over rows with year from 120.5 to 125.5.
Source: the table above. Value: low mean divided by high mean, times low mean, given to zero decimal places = 126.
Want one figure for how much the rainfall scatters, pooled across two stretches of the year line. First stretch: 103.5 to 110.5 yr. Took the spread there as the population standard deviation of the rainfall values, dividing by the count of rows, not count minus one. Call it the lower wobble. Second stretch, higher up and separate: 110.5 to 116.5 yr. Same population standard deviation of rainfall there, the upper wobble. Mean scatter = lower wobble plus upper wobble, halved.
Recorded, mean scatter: 4.67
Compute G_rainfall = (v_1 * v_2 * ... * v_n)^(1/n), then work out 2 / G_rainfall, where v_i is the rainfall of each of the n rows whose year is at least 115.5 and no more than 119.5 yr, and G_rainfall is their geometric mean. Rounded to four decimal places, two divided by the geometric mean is 0.0163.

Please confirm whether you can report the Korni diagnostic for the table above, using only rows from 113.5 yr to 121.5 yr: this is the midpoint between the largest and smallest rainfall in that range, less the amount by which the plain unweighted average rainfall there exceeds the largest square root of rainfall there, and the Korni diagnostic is 11.3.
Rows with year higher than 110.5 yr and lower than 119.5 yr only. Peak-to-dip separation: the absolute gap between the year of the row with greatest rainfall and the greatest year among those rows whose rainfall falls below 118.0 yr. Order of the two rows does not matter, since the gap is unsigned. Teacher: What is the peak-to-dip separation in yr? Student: 2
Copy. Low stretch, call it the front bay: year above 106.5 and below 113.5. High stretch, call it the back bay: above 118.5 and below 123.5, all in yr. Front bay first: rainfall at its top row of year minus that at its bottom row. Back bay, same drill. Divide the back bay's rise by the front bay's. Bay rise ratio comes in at 2.0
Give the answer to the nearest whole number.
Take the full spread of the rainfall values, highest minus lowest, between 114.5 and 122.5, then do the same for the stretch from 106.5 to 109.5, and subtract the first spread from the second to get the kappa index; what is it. -11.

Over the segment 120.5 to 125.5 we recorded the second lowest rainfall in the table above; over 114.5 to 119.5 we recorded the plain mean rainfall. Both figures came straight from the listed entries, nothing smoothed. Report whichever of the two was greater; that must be 122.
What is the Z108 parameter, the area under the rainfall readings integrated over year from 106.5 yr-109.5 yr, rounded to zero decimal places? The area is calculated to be 365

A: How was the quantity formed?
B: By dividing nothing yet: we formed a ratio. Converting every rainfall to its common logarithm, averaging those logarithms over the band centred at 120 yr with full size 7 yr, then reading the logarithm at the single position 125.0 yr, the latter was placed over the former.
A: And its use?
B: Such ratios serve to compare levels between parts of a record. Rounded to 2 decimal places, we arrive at 0.99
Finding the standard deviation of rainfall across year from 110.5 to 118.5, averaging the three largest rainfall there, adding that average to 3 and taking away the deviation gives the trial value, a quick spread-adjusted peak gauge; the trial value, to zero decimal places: 126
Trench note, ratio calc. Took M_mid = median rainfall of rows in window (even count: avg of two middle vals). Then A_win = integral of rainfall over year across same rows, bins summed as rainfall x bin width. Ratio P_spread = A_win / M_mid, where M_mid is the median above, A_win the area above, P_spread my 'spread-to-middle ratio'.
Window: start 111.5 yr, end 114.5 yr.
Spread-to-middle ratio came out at 3.060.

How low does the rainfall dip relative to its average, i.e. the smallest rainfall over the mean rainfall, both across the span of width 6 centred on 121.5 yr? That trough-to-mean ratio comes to 0.950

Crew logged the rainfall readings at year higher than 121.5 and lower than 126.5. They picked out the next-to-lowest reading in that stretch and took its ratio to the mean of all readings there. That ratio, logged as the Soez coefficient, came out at 0.975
